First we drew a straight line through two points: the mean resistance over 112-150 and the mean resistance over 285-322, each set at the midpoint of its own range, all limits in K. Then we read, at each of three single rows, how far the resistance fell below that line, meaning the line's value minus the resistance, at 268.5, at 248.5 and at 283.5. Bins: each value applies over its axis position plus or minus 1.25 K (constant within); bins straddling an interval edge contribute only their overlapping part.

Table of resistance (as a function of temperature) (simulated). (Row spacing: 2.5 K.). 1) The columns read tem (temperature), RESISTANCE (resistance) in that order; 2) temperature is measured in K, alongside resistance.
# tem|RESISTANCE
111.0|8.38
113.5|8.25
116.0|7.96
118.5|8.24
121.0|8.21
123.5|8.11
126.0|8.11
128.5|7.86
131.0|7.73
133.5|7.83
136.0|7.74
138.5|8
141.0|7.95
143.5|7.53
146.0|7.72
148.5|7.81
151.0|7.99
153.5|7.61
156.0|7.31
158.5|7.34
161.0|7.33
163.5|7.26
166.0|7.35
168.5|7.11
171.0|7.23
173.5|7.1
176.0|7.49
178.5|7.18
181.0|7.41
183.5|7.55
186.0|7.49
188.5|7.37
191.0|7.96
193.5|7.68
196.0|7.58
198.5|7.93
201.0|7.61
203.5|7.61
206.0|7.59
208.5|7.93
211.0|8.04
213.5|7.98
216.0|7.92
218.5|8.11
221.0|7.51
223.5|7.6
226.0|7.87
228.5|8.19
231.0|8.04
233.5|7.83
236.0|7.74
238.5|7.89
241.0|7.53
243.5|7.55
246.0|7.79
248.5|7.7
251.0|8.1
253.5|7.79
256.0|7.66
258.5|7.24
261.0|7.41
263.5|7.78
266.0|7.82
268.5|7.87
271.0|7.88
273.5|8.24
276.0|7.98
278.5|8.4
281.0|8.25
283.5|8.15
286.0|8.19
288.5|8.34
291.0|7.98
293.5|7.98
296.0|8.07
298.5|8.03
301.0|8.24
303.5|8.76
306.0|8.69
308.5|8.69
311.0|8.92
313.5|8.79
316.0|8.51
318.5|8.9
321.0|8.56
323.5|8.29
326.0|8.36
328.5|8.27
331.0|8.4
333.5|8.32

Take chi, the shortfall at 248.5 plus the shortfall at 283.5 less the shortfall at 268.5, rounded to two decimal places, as 0.35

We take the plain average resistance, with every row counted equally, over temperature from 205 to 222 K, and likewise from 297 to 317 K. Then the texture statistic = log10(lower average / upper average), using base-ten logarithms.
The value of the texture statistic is -0.04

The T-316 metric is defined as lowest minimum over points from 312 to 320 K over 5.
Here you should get 1.70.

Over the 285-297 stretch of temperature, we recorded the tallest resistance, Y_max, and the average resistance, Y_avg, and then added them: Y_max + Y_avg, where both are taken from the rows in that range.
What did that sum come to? 16.5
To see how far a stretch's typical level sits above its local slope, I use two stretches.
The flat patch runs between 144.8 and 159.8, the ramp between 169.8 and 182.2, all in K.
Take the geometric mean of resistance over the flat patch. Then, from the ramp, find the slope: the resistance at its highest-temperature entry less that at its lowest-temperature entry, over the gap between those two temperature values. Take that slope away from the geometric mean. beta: 7.6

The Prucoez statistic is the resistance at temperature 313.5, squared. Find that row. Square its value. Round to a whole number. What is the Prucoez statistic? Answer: 77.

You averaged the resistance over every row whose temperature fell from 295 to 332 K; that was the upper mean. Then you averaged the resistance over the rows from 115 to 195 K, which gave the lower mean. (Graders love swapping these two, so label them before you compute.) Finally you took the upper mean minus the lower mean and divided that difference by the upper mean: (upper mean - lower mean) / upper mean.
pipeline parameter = 0.10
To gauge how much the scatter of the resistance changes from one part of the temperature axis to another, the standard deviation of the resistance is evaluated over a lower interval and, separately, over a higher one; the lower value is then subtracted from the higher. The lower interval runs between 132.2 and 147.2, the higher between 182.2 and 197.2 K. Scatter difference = 0.03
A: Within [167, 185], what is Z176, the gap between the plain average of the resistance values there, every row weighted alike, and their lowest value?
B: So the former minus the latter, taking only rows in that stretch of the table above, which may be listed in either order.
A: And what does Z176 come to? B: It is 0.20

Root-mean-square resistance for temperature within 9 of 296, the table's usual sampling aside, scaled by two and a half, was 20.5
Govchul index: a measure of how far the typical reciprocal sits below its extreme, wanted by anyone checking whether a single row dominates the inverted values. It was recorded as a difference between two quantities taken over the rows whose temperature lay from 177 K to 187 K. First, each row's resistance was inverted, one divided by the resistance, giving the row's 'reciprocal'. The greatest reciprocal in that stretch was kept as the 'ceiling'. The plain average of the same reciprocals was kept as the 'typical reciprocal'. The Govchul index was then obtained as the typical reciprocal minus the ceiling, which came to -0.004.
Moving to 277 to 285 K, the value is -0.002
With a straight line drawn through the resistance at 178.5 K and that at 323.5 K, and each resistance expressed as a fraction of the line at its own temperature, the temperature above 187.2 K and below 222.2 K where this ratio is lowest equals 221.0 K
